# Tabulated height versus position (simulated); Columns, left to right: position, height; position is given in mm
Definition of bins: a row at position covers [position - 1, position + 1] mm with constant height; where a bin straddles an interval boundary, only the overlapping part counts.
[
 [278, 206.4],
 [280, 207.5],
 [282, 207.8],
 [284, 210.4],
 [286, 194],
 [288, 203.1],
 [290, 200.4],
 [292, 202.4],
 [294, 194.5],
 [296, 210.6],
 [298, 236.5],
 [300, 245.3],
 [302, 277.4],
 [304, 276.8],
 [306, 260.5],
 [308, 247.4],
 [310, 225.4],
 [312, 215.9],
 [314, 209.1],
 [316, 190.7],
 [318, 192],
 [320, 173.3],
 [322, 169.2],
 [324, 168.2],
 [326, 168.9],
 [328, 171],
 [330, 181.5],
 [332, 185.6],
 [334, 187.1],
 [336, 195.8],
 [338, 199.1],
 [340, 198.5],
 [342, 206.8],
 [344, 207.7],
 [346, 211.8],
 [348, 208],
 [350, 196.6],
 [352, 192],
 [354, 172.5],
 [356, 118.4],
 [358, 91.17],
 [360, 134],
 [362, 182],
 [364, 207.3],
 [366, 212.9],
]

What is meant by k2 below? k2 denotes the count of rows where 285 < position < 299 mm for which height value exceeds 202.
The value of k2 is 4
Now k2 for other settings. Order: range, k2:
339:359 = 4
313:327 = 1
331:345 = 2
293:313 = 9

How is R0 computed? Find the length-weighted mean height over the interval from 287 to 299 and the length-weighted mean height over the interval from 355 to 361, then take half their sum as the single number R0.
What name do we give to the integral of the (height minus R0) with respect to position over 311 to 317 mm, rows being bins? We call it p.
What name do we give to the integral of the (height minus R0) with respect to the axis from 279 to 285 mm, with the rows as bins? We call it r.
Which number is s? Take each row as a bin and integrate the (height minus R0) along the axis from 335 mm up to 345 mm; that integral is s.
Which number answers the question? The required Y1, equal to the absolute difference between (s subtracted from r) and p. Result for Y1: 384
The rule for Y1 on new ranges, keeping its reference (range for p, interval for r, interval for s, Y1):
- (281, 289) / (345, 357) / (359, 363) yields 64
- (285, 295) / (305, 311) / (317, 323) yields 21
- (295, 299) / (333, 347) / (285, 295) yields 69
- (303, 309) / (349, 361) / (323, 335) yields 917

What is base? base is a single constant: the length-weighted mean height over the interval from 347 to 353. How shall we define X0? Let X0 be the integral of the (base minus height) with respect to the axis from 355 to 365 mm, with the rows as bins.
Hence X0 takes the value 523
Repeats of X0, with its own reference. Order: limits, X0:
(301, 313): -620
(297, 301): -168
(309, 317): -91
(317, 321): 65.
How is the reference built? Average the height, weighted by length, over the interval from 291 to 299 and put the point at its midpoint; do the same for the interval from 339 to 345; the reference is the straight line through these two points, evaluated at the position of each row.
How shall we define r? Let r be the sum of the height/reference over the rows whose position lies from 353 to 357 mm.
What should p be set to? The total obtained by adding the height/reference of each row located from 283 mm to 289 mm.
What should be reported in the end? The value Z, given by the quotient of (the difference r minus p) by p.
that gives -0.5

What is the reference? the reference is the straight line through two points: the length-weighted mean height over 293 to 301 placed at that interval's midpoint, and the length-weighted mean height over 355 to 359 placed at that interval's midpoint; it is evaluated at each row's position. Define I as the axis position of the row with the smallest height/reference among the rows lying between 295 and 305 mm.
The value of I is 296 mm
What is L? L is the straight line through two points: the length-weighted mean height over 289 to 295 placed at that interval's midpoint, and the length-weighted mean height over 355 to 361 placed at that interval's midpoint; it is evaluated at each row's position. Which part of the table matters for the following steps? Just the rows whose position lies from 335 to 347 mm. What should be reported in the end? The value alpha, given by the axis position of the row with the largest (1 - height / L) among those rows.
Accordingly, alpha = 336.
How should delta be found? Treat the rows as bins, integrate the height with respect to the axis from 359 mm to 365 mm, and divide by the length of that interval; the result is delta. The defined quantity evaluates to 174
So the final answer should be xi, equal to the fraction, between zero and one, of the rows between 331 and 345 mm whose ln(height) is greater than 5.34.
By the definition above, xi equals 0.00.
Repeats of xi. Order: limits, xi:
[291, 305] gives 0.71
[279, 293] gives 0.14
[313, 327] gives 0.14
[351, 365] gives 0.00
